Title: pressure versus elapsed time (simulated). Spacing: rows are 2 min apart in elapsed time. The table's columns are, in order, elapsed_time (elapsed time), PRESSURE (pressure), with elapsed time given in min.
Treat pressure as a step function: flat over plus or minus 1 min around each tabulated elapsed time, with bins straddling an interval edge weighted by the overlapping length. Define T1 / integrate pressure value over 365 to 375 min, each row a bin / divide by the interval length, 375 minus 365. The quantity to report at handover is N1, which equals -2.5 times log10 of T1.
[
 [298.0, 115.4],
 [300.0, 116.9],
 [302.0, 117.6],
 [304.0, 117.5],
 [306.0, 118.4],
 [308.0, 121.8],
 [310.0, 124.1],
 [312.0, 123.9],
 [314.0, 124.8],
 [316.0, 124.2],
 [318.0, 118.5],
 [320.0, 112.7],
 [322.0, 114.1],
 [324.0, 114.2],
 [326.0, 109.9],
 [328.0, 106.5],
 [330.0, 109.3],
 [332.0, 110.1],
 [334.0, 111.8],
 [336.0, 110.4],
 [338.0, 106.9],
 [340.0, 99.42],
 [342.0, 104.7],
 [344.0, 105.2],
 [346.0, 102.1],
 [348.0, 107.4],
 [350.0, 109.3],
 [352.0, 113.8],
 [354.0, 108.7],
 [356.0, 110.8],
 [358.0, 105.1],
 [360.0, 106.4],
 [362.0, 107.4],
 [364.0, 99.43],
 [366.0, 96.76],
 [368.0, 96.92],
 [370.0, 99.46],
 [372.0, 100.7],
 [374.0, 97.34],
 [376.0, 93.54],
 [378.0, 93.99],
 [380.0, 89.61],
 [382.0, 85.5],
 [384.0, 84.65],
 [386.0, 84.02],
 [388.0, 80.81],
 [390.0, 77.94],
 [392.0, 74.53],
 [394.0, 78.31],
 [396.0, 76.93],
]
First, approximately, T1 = 98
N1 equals -4.98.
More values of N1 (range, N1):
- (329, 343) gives -5.08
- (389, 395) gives -4.72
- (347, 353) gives -5.11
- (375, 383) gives -4.89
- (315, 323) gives -5.17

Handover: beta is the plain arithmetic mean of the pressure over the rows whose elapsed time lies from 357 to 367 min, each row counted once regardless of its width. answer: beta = 103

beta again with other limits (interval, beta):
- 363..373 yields 99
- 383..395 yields 80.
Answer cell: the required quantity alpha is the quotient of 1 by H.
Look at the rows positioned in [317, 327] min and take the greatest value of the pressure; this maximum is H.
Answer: 0.0084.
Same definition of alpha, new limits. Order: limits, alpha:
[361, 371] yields 0.0093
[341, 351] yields 0.0091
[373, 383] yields 0.0103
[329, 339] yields 0.0089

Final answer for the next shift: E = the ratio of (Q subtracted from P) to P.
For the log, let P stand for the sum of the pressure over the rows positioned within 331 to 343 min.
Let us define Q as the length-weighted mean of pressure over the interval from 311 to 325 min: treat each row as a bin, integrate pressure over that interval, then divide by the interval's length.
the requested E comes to 0.82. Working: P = 643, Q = 119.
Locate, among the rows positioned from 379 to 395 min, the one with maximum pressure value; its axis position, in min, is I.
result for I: 380.0 min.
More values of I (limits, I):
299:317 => 314.0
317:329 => 318.0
